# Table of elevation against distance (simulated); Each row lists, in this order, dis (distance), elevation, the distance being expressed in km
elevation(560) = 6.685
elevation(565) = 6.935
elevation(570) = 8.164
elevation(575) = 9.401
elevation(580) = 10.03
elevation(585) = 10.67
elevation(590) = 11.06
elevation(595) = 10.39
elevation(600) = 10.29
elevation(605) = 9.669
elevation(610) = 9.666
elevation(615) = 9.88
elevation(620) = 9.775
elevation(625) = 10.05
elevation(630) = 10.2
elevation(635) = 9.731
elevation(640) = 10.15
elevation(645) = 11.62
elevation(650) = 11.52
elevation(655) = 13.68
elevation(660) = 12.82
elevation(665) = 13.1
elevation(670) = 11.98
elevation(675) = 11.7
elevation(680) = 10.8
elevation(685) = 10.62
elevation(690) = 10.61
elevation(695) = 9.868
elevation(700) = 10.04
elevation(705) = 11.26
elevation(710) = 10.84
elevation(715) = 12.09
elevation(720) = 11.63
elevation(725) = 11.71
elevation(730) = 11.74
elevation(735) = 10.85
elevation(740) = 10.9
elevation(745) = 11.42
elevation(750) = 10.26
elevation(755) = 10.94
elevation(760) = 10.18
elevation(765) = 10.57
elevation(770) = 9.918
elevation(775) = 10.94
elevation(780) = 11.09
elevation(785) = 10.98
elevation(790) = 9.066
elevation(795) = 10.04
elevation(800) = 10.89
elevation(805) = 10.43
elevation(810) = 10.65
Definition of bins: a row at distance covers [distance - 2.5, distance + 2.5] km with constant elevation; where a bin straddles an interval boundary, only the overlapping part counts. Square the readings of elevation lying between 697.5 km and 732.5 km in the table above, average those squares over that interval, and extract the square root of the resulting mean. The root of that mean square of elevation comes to 11.3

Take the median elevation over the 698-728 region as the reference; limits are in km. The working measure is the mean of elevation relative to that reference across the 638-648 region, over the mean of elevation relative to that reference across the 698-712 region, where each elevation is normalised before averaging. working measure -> 1.02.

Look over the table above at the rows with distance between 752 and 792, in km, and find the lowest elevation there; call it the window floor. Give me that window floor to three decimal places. 9.066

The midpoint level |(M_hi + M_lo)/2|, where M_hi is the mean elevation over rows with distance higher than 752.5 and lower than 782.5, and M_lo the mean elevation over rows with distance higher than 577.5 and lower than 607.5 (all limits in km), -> 10.5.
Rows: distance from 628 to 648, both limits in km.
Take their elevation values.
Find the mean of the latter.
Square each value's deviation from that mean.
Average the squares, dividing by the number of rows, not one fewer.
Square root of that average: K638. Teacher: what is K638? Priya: 0.71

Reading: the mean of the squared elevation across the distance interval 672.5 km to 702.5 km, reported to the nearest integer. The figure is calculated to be 113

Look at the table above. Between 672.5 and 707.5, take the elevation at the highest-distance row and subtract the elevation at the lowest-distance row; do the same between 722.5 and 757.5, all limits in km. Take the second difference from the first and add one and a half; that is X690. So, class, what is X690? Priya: 1.8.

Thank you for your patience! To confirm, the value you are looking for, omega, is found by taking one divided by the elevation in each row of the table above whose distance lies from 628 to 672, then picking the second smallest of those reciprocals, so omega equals 0.076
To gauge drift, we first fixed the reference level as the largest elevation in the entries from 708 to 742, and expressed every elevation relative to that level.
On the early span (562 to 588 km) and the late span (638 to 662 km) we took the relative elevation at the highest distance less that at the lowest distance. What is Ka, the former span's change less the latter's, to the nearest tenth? 1.1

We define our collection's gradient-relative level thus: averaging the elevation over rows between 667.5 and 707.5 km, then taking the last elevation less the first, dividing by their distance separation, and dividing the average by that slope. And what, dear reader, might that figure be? -528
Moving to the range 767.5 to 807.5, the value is 712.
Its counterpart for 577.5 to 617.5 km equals -2382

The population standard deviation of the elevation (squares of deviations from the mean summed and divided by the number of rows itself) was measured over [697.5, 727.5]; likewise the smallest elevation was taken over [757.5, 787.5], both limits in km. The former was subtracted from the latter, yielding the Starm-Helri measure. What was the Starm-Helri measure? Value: 9.25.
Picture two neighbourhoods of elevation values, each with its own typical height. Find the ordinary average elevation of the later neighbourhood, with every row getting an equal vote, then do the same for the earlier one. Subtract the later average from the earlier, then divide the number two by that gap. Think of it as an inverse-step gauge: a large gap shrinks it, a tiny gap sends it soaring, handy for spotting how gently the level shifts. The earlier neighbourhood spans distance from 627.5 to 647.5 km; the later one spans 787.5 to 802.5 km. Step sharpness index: 4.7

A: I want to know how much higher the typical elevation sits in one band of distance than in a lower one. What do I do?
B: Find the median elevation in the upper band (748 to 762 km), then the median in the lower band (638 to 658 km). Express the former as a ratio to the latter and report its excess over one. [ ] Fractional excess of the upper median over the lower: -0.11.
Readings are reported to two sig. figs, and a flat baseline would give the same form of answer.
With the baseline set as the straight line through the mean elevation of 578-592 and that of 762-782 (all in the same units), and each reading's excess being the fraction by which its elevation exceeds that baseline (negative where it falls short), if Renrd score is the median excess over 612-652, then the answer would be -0.047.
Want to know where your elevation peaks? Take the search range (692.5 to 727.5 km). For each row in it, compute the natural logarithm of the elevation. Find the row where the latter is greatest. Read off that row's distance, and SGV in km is 715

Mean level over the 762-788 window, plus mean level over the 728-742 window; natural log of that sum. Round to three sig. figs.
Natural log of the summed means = 3.08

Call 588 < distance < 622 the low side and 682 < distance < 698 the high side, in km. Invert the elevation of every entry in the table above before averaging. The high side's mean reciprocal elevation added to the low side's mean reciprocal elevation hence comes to 0.196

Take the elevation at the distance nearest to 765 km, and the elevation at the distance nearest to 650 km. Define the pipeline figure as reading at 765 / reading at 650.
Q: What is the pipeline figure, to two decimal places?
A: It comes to 0.92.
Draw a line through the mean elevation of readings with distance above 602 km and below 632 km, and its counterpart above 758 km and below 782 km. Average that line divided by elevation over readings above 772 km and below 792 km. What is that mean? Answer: 1.01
